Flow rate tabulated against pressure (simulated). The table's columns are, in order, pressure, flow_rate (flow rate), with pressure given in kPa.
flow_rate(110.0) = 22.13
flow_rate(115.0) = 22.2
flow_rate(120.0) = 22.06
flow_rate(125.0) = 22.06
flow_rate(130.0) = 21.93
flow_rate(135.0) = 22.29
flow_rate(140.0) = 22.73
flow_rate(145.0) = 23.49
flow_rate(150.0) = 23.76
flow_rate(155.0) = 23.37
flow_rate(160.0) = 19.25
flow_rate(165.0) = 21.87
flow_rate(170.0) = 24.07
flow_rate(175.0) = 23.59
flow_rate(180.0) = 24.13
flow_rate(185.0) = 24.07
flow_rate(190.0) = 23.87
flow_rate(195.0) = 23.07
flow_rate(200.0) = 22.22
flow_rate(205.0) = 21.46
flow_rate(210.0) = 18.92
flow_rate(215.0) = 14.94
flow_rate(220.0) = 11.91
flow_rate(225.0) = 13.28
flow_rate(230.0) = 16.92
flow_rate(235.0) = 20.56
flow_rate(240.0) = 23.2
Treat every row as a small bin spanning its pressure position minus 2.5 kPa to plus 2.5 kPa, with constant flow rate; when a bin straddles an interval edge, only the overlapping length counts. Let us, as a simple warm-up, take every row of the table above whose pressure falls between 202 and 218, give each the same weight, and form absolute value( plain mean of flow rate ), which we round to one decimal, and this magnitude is 18.4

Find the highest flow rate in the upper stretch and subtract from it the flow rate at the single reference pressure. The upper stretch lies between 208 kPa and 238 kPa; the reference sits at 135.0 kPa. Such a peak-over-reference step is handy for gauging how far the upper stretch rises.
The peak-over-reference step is -1.7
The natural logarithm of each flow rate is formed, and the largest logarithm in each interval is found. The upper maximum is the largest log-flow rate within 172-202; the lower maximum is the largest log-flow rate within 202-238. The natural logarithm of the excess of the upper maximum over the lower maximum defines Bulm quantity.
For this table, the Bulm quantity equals -2.14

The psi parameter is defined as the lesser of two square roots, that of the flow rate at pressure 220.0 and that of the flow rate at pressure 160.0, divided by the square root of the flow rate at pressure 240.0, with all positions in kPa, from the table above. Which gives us 0.72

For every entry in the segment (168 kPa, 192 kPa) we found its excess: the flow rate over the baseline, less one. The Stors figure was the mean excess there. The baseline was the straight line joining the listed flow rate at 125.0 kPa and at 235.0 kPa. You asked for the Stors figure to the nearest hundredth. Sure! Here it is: 0.12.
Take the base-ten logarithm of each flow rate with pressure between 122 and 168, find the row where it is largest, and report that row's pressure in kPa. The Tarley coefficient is 150.0 kPa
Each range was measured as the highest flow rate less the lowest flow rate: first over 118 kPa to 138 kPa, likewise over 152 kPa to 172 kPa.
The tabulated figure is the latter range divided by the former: 13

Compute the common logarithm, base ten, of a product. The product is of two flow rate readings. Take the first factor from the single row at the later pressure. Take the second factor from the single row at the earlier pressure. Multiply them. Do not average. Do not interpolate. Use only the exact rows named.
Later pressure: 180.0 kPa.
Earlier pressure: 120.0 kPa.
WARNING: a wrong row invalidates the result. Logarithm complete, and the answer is 2.726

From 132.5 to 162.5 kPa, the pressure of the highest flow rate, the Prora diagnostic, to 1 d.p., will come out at 150.0 kPa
